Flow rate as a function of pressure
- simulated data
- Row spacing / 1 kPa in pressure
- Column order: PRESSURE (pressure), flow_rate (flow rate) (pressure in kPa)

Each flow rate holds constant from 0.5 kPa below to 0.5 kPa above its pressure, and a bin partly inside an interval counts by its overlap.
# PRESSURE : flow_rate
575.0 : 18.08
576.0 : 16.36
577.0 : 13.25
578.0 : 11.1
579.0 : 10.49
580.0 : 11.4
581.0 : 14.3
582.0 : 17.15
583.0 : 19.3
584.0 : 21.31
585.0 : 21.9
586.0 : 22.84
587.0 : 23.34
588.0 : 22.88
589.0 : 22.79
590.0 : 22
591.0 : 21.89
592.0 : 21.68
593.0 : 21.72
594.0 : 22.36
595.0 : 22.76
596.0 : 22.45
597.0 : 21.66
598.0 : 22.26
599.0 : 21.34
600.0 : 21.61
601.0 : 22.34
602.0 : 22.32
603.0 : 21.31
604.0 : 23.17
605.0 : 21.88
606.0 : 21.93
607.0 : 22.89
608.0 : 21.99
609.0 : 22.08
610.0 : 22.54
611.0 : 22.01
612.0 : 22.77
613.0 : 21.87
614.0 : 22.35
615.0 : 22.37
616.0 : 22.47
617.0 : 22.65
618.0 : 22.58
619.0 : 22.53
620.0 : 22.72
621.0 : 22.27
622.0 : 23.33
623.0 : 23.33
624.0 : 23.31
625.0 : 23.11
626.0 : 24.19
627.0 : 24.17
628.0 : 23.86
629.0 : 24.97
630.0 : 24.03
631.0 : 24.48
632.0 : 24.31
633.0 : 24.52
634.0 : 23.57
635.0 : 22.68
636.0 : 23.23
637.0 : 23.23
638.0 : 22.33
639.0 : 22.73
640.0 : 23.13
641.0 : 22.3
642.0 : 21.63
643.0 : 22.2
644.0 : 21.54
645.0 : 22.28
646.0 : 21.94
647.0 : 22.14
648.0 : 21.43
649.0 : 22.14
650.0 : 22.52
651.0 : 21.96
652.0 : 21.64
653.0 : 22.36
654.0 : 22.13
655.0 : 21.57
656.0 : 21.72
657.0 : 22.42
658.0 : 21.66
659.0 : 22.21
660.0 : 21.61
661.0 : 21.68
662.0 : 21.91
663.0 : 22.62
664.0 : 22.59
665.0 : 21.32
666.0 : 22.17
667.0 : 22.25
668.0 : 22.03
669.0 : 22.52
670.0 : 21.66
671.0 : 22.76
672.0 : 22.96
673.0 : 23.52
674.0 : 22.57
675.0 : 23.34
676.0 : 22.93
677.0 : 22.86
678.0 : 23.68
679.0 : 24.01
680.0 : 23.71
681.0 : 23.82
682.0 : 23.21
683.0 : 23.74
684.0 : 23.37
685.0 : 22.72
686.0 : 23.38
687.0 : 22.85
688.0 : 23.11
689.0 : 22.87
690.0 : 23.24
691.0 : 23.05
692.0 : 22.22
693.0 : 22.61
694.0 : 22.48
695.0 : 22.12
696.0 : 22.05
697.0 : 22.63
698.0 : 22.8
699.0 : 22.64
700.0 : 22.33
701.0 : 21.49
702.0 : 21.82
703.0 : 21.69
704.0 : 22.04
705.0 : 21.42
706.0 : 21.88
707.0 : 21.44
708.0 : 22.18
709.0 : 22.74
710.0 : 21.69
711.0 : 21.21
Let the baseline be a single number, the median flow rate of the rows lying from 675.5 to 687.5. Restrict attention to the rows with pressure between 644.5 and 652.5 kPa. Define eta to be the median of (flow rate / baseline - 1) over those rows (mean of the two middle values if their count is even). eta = -0.057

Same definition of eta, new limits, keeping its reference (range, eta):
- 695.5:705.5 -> -0.057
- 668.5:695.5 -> -0.018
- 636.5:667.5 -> -0.053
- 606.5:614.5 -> -0.050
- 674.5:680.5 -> 0.006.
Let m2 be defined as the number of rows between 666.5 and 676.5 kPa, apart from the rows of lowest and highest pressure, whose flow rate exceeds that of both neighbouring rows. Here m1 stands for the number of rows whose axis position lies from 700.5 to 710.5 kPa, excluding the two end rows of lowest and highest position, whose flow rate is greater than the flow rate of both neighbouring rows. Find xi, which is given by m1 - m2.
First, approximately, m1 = 4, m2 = 3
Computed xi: 1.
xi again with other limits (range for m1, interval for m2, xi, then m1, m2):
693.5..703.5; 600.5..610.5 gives 0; 2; 2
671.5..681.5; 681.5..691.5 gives -1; 3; 4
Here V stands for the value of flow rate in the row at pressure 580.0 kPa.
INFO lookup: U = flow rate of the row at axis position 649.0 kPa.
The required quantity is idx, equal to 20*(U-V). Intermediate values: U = 22.14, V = 11.4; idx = 215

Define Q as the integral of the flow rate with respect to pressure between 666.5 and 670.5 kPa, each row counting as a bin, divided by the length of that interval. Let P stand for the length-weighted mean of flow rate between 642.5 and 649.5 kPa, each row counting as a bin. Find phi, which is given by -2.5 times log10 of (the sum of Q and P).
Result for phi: -4.11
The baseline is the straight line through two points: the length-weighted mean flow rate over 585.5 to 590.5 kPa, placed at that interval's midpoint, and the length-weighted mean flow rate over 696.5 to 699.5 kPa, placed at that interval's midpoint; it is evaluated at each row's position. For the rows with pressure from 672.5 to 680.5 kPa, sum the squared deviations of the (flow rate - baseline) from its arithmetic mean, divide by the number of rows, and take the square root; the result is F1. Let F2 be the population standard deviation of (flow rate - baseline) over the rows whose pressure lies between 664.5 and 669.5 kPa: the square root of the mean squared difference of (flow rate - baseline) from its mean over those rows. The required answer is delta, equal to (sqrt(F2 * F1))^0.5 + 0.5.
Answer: 1.16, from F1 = 0.47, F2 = 0.40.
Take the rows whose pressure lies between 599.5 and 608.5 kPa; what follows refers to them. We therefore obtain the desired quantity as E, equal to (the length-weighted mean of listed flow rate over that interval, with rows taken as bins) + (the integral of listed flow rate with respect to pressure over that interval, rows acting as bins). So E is 222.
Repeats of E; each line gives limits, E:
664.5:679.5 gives 363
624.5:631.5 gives 193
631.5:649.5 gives 430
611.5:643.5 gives 762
